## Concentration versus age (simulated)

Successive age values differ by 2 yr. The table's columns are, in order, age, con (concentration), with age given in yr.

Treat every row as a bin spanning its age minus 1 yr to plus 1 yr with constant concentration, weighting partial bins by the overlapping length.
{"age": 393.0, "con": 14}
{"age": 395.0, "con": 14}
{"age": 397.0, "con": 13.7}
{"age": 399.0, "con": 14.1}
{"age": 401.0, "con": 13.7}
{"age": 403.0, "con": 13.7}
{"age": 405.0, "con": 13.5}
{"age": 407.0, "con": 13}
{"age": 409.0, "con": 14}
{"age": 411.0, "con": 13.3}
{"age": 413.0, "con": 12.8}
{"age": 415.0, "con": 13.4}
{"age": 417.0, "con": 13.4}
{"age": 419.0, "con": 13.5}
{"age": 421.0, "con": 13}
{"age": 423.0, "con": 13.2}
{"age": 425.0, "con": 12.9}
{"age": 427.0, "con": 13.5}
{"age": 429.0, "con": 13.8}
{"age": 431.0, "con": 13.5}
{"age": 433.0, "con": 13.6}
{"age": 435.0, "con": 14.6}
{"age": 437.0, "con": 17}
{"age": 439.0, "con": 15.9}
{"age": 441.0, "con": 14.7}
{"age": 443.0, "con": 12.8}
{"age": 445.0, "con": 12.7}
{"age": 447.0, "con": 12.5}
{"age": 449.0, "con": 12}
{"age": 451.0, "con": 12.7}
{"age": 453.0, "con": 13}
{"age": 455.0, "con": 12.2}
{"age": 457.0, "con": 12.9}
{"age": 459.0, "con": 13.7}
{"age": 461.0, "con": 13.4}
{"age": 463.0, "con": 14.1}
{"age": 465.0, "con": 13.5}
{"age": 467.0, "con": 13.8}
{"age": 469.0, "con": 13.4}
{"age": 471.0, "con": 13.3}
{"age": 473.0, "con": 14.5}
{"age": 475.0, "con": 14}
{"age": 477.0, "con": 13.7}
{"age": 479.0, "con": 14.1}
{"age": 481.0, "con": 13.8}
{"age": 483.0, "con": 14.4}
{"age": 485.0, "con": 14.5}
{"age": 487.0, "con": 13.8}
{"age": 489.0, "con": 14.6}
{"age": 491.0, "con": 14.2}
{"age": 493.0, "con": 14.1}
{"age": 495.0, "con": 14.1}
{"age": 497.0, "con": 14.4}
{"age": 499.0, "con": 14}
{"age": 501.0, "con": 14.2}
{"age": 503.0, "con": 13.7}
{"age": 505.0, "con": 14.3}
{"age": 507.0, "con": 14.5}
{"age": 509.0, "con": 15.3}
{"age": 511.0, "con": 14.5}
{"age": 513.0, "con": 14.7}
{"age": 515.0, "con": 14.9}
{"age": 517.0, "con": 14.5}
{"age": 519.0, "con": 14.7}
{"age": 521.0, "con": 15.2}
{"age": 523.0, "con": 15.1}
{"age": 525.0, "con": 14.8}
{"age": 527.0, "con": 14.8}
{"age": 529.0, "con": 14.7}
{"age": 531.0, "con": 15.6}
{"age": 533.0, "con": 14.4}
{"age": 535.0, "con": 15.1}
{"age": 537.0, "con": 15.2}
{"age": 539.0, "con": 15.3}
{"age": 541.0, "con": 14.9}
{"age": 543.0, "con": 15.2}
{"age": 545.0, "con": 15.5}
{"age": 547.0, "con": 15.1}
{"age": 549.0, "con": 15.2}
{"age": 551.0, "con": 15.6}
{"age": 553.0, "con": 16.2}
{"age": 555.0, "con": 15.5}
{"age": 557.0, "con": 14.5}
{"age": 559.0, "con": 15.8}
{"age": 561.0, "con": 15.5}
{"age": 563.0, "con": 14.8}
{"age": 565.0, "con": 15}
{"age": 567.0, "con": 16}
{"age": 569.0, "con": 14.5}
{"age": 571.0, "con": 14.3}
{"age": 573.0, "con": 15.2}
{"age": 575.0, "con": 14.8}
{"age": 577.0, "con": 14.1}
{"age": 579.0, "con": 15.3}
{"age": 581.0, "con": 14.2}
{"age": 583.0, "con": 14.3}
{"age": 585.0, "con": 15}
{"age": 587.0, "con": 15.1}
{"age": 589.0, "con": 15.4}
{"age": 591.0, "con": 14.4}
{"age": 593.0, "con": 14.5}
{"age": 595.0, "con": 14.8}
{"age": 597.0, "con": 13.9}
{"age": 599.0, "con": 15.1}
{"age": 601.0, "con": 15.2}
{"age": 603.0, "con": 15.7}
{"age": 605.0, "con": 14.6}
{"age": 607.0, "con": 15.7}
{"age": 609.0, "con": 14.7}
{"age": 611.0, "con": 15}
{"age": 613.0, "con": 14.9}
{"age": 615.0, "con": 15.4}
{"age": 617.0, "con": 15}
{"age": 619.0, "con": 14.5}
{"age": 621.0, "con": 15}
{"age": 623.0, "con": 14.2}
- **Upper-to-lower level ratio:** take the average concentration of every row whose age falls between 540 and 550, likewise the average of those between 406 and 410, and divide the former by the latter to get 1.12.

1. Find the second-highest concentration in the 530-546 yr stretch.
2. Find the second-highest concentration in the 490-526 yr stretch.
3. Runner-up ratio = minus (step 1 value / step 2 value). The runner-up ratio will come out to -1.020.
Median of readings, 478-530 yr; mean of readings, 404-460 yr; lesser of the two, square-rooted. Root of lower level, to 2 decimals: 3.67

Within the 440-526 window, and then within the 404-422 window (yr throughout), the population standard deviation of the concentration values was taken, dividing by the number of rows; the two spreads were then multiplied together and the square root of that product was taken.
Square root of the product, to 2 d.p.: 0.52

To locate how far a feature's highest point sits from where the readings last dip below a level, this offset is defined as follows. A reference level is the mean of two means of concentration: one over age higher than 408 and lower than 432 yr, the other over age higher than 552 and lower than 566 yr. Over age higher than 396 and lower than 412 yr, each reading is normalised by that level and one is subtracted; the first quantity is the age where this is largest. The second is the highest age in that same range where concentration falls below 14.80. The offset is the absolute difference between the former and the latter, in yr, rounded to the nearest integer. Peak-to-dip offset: 12 yr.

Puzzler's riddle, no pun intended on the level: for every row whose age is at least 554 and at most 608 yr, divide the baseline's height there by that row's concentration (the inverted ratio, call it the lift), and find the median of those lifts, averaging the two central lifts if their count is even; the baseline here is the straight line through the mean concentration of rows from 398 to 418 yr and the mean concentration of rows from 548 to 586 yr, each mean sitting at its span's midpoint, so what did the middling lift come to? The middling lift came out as 1.01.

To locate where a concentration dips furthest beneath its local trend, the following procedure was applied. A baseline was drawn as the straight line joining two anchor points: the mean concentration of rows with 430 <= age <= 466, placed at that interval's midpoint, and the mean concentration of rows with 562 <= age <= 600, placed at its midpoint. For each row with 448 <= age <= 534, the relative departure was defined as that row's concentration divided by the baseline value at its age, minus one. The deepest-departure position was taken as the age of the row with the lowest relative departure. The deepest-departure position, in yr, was 449.0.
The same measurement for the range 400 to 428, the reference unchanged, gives 425.0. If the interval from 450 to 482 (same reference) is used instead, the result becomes 455.0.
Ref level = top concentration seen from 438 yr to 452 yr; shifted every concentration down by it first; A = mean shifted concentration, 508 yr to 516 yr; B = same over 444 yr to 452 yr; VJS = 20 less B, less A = 24.5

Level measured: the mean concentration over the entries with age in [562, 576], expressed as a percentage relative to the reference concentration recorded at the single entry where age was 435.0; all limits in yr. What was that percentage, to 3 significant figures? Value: 102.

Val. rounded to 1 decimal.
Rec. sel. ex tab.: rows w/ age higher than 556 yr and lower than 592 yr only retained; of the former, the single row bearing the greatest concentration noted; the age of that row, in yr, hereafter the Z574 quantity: 567.0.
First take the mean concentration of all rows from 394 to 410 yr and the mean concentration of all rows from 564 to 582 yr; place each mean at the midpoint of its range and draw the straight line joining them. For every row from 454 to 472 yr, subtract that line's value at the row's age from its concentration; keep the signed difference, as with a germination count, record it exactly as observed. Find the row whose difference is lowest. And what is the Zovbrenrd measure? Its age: 455.0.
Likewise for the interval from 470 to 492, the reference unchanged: 471.0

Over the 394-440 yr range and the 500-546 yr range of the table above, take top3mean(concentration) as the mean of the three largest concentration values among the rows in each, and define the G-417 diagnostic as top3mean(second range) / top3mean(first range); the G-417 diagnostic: 0.98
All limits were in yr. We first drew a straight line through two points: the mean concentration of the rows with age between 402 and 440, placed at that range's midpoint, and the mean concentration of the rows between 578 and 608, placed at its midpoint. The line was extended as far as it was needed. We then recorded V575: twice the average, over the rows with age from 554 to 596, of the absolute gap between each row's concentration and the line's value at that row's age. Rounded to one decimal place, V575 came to 1.0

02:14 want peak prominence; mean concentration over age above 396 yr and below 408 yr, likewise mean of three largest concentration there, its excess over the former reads 0.22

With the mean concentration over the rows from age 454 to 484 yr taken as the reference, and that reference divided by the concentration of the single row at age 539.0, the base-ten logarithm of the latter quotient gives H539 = -0.049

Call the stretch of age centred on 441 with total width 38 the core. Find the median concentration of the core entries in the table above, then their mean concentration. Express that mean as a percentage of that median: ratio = 103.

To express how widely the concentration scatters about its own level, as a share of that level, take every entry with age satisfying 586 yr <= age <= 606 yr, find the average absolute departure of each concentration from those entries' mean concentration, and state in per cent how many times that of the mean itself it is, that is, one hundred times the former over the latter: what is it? 2.9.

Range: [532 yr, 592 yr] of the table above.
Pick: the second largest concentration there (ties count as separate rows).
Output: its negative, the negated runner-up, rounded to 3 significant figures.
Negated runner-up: -16.0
